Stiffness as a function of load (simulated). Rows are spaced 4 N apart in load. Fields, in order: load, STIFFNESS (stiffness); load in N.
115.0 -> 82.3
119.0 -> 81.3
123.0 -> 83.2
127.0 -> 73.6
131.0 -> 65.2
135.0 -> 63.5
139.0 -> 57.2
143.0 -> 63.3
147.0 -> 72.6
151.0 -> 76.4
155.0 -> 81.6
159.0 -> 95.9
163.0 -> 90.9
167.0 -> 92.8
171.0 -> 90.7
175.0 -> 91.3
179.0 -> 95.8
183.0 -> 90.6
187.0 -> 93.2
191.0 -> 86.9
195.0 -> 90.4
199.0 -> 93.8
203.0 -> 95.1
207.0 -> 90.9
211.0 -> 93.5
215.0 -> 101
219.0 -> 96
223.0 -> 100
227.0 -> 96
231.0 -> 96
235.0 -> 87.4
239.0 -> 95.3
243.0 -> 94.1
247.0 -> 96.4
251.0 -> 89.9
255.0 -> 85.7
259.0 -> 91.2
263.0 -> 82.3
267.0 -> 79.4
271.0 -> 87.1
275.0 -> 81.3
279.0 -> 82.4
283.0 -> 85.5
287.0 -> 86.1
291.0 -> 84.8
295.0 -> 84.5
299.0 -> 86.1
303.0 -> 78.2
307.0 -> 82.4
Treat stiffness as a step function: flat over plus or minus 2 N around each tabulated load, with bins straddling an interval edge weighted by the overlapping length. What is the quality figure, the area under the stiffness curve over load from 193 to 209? 1481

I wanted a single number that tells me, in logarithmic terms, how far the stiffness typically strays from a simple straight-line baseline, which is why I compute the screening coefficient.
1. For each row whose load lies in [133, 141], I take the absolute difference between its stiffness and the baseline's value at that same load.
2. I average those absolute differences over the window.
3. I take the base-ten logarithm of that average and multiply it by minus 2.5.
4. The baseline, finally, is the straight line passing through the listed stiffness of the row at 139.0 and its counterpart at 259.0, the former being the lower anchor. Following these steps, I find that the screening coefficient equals -1.4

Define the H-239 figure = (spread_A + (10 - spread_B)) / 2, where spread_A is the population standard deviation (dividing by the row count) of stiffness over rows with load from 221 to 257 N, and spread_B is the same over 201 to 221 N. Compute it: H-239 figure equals 6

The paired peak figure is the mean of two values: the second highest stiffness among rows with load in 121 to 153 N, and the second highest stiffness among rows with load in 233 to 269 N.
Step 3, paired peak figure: 86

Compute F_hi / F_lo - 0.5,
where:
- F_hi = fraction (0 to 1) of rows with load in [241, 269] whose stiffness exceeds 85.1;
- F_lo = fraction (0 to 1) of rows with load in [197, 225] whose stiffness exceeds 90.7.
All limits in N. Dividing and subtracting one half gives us 0.21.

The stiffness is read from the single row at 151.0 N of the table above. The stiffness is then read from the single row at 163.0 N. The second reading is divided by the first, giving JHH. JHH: 1.19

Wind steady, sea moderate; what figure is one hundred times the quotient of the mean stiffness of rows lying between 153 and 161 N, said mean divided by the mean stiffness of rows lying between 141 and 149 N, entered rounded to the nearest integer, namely 131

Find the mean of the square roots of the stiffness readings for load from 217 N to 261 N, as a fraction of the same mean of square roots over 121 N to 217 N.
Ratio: 1.05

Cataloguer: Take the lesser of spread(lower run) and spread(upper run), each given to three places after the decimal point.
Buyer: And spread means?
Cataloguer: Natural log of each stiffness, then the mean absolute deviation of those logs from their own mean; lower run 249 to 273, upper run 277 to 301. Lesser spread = 0.012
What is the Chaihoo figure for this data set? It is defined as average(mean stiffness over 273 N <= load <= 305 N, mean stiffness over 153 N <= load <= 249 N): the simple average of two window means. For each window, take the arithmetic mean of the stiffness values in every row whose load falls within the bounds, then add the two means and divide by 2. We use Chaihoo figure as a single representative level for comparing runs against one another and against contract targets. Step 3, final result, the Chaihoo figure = 88.4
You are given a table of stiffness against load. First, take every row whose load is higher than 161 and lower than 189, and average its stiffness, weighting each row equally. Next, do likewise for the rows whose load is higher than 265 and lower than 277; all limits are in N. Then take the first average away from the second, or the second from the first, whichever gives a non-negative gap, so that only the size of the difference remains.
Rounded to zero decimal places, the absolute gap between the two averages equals 10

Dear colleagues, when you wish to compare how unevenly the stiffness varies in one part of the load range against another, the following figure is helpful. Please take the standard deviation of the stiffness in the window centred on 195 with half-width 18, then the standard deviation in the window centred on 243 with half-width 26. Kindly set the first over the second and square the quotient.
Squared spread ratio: 0.2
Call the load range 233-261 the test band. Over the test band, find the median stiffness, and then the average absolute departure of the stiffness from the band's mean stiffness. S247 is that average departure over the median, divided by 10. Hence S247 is 0.0036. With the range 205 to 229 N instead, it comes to 0.0030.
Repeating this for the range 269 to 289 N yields 0.0025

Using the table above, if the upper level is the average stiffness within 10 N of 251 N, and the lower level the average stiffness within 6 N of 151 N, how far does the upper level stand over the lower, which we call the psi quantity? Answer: 15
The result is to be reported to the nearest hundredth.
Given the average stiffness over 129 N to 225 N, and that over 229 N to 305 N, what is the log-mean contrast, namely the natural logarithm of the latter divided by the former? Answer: 0.01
